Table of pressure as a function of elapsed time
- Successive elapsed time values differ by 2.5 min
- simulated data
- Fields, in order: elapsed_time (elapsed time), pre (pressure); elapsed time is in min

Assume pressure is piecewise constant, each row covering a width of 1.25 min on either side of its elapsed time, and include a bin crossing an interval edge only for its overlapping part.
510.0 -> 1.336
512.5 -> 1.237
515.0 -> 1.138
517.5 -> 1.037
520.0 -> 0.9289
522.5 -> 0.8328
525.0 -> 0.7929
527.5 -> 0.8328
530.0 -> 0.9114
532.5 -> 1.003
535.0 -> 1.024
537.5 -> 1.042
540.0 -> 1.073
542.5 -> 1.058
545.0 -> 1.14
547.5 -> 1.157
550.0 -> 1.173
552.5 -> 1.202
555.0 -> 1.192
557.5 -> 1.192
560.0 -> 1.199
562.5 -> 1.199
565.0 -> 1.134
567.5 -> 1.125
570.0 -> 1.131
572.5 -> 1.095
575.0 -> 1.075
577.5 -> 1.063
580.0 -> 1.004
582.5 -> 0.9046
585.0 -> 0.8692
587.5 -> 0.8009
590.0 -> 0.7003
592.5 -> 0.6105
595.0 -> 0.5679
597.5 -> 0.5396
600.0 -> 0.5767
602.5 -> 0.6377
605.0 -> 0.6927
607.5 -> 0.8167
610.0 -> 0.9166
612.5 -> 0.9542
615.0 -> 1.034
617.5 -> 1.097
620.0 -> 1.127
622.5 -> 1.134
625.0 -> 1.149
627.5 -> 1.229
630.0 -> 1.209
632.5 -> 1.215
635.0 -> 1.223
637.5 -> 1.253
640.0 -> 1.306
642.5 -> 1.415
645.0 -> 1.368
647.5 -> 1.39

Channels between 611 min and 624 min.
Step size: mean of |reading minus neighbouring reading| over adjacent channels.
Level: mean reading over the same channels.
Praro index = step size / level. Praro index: 0.04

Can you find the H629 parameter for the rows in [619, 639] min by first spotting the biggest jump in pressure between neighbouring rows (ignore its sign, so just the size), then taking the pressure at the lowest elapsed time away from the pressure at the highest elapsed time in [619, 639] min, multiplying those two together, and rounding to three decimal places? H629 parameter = 0.010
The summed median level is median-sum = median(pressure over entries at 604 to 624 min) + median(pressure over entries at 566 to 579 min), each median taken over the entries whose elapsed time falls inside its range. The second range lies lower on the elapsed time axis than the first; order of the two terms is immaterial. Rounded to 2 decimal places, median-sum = 2.09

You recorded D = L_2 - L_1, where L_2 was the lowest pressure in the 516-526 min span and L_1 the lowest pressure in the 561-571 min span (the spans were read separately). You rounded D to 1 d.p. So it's -0.3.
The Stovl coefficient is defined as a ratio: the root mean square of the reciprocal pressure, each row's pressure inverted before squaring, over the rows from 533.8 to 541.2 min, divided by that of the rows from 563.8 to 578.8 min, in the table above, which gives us 1.05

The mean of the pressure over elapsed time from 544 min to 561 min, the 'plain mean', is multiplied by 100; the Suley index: 118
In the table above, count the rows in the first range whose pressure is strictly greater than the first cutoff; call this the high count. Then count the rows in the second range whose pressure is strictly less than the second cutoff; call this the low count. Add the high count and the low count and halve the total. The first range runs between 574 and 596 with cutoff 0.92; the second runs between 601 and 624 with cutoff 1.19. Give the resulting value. 6.0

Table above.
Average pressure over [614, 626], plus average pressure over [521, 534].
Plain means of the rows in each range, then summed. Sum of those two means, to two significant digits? 2.0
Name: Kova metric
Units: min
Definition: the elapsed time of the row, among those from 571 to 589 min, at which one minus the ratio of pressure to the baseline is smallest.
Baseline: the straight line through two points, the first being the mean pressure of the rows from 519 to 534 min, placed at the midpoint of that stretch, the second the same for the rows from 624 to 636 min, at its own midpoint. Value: 572.5 min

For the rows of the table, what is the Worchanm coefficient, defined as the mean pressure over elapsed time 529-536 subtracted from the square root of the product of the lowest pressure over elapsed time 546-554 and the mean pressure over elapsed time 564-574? 0.16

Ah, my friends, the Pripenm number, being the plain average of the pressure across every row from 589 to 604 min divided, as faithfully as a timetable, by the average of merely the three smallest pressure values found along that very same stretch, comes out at 1.08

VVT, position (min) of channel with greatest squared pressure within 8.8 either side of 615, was 622.5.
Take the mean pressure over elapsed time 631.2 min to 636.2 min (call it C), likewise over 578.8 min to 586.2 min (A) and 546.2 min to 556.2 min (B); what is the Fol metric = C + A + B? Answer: 3.3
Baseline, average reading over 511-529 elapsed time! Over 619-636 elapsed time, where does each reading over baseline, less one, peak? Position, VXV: 627.5 min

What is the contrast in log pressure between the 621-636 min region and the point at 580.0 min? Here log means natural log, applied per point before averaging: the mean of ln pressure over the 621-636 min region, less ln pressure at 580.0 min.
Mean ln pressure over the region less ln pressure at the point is 0.17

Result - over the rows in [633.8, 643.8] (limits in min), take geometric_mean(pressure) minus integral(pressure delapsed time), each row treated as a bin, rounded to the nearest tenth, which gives -11.7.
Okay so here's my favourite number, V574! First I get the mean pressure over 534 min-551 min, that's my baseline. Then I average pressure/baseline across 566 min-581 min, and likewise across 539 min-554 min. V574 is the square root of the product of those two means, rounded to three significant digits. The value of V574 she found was 1.01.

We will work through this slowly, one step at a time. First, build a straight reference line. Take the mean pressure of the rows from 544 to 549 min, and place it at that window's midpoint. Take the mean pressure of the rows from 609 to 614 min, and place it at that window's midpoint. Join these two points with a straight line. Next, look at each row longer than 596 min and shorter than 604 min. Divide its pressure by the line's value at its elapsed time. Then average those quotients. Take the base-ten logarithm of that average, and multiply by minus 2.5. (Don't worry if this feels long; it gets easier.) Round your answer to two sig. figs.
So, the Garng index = 0.55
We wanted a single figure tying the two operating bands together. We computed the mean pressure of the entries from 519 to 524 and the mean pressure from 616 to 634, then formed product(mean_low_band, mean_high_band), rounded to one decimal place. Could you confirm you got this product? 1.0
